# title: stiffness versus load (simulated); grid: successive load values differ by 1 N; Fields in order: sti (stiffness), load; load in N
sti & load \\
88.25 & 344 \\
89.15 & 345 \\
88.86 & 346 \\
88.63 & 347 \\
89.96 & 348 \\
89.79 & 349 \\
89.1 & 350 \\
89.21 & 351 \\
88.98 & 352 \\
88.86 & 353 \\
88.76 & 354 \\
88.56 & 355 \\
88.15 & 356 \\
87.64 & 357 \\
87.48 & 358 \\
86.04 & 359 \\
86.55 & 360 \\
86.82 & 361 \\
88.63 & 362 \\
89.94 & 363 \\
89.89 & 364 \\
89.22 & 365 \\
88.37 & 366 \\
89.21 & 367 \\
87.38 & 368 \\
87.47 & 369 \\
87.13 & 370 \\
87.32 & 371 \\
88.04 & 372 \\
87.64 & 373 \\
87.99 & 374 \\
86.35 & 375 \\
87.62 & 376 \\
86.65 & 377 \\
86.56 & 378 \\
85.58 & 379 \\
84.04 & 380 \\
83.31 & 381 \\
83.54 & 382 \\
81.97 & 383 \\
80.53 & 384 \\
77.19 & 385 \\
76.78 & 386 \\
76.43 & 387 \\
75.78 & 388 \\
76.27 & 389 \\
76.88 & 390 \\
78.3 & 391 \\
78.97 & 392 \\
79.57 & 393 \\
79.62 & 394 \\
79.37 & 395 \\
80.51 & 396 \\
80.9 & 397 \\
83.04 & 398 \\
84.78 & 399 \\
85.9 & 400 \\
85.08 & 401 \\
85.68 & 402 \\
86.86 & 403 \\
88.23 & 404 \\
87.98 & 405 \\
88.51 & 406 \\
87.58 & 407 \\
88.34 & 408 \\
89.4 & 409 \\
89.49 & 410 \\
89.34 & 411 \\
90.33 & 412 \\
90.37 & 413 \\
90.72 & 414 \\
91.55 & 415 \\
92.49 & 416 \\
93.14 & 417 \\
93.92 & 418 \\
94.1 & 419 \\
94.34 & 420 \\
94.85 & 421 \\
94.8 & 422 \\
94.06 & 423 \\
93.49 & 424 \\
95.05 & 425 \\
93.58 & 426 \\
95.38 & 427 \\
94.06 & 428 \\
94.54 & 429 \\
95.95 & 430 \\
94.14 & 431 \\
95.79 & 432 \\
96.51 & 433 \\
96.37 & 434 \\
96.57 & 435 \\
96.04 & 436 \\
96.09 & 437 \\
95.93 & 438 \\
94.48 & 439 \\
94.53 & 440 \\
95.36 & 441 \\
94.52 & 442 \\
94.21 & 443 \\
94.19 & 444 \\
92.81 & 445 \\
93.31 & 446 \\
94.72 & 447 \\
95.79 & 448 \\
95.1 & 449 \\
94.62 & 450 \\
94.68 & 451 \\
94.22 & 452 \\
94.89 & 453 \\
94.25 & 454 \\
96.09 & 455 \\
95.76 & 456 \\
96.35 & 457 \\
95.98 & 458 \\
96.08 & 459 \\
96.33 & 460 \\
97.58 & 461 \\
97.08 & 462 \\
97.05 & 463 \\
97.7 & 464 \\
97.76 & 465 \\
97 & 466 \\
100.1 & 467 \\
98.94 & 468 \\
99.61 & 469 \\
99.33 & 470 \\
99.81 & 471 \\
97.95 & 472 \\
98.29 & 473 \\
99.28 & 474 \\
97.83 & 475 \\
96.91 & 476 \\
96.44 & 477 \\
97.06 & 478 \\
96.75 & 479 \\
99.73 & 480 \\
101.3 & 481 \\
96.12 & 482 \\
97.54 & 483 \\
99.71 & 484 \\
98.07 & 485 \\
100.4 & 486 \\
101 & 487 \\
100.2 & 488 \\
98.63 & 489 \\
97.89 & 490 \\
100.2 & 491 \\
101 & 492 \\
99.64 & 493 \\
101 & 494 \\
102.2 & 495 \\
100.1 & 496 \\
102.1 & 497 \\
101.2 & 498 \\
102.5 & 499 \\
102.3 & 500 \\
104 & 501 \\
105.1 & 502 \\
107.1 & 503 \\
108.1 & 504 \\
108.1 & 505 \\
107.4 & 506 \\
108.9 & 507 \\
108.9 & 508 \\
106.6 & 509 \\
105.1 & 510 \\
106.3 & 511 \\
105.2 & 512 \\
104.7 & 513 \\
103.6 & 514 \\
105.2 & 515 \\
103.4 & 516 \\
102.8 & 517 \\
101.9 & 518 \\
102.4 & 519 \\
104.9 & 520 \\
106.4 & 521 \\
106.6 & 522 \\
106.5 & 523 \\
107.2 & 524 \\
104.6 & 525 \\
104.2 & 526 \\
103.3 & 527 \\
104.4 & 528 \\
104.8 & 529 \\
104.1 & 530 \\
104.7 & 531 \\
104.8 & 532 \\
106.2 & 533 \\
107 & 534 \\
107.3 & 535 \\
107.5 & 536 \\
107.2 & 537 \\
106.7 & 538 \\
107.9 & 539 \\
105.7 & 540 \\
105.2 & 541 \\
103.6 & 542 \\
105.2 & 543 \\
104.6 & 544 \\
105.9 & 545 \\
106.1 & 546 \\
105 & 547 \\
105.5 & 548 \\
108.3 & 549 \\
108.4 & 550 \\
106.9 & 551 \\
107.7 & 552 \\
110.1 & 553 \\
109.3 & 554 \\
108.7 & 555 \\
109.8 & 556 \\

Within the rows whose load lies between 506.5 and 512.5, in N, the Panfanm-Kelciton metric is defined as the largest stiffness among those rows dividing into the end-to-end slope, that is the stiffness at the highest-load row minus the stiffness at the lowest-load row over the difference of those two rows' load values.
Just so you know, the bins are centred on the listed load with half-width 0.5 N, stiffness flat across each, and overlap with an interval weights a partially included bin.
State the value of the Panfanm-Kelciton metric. -0.007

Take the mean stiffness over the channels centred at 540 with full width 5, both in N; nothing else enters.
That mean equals 106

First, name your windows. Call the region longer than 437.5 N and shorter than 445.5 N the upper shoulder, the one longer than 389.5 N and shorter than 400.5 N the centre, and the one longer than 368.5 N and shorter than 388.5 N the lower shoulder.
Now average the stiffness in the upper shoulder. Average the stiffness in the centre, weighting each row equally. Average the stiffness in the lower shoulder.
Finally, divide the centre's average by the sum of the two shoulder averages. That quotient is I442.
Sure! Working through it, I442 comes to 0.452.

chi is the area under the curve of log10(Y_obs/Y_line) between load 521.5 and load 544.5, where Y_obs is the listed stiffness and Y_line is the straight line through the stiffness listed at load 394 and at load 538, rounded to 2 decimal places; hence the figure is -0.01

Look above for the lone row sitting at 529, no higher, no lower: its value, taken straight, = 104.8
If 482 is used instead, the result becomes 96.12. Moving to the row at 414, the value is 90.72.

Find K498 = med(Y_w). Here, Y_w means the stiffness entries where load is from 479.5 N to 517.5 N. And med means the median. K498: 102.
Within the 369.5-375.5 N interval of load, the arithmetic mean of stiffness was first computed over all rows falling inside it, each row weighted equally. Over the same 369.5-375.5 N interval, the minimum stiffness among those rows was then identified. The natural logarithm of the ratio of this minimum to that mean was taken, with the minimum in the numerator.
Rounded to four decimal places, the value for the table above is -0.0122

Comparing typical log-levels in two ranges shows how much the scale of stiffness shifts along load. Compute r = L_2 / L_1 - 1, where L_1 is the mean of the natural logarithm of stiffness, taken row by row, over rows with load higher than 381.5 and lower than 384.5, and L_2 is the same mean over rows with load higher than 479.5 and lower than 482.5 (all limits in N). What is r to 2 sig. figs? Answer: 0.043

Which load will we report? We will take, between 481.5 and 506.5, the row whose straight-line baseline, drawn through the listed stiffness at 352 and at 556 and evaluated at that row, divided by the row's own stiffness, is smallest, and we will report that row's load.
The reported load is 504 N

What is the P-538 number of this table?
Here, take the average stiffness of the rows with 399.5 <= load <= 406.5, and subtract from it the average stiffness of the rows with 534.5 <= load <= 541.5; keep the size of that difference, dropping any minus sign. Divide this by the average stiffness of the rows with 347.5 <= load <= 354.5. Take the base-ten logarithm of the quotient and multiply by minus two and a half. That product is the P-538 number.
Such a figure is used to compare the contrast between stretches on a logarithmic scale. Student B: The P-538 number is 1.6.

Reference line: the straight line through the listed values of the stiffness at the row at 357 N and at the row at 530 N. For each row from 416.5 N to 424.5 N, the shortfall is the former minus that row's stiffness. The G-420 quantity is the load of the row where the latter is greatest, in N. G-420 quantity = 424 N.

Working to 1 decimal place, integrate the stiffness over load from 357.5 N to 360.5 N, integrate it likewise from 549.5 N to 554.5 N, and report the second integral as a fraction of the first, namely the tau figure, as 2.1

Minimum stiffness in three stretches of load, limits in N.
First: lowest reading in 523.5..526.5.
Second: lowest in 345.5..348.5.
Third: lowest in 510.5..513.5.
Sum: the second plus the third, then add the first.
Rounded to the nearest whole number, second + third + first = 298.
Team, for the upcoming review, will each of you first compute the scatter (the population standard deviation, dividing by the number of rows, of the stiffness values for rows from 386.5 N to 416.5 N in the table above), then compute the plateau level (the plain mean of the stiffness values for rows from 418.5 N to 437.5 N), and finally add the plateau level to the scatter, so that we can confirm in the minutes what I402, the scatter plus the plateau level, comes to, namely 100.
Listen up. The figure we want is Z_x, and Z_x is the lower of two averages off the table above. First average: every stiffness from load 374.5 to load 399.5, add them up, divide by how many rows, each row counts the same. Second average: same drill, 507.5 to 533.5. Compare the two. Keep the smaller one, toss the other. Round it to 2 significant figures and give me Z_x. 81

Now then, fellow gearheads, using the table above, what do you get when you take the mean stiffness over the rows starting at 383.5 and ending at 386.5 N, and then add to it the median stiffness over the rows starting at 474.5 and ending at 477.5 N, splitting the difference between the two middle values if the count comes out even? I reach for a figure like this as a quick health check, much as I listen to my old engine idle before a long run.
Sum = 175.1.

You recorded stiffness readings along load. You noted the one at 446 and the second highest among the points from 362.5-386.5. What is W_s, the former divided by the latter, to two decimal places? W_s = 1.04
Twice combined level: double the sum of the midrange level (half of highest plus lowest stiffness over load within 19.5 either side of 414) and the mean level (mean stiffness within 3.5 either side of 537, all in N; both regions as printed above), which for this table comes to 390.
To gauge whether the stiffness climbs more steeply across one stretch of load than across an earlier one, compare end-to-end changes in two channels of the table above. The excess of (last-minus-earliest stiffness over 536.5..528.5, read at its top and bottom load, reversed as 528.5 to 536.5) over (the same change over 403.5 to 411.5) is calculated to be 1.6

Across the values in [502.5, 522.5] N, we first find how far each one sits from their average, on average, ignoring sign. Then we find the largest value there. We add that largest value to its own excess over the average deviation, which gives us 216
